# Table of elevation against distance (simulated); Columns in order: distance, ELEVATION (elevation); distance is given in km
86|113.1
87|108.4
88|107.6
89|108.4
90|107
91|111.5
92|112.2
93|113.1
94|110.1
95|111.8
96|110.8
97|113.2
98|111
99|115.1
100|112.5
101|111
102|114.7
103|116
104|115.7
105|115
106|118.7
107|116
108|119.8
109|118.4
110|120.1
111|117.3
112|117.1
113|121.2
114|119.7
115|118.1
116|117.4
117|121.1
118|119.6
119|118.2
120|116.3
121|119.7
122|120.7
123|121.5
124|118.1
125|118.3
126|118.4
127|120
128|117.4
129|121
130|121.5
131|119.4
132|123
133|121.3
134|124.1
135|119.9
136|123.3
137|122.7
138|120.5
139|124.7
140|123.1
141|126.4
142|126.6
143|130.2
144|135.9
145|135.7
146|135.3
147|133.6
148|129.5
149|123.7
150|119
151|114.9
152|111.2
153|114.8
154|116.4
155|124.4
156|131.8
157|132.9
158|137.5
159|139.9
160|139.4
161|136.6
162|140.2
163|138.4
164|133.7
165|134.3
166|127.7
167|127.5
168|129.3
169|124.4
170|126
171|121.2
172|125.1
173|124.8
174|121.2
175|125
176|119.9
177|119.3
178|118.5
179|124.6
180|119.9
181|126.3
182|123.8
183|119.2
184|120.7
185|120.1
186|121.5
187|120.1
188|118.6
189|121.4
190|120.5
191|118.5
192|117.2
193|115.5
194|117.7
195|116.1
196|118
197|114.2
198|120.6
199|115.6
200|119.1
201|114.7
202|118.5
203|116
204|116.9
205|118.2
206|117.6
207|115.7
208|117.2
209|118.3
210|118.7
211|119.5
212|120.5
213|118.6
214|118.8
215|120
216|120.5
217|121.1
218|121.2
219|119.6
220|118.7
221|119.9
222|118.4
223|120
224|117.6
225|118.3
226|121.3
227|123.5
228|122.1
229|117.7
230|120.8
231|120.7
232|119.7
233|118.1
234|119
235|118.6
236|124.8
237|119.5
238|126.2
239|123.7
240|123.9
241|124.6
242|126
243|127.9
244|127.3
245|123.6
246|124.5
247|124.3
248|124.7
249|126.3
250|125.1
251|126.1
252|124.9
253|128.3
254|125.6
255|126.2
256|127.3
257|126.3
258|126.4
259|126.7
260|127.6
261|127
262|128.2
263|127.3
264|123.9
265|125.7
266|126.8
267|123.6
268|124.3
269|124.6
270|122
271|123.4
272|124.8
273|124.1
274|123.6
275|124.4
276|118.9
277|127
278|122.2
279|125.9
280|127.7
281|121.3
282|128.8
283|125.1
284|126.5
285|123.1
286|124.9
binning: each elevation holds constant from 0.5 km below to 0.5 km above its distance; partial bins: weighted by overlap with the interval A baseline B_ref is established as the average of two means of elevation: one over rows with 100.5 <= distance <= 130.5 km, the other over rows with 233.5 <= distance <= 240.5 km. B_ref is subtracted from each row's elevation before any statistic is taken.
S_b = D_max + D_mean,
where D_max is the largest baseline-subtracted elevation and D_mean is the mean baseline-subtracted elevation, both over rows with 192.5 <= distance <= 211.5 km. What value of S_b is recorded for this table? -2.6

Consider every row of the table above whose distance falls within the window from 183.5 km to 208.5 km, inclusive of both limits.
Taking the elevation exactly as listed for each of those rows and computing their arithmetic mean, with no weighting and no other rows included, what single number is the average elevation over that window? 118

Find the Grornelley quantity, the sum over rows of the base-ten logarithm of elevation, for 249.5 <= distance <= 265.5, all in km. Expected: 33.63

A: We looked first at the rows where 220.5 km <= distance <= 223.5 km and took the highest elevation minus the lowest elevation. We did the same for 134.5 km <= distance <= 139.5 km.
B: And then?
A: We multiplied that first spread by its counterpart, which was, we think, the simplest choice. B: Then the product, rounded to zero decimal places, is 8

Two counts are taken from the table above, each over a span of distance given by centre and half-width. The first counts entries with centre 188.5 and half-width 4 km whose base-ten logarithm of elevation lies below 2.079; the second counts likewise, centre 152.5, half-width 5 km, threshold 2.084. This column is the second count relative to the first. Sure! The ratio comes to 1.7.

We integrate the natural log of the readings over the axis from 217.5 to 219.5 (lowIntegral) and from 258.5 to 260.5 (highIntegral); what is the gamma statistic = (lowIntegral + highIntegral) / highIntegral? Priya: 1.99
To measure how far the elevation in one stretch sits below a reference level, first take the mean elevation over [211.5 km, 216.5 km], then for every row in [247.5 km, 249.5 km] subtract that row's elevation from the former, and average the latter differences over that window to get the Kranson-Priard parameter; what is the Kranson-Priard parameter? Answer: -6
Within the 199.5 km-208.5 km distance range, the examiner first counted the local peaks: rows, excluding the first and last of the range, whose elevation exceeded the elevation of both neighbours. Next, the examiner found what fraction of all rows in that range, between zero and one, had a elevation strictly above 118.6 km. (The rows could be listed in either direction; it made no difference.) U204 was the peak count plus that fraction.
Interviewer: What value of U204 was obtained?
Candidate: 2.1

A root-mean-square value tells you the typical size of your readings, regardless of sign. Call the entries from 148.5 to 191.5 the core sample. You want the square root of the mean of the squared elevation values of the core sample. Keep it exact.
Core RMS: 125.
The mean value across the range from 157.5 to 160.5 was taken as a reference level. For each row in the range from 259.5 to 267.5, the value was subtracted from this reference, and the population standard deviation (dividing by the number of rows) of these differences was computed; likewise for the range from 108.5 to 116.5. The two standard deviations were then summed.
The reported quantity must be 3.0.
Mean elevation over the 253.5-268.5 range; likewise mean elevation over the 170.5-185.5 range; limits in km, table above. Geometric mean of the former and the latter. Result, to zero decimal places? 124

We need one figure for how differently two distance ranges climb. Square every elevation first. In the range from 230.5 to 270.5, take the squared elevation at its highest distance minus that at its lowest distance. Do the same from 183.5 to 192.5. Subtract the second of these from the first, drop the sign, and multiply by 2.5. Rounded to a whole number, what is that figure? 2870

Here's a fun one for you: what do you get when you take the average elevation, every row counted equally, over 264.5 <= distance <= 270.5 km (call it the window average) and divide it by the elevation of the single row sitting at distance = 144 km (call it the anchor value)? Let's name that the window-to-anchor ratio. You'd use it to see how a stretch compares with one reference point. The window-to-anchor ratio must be 0.92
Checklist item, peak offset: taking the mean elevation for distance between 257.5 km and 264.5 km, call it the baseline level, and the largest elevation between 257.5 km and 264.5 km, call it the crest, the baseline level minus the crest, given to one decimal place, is -1.5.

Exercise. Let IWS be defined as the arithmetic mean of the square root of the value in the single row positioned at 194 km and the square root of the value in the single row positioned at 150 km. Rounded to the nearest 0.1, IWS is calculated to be 10.9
